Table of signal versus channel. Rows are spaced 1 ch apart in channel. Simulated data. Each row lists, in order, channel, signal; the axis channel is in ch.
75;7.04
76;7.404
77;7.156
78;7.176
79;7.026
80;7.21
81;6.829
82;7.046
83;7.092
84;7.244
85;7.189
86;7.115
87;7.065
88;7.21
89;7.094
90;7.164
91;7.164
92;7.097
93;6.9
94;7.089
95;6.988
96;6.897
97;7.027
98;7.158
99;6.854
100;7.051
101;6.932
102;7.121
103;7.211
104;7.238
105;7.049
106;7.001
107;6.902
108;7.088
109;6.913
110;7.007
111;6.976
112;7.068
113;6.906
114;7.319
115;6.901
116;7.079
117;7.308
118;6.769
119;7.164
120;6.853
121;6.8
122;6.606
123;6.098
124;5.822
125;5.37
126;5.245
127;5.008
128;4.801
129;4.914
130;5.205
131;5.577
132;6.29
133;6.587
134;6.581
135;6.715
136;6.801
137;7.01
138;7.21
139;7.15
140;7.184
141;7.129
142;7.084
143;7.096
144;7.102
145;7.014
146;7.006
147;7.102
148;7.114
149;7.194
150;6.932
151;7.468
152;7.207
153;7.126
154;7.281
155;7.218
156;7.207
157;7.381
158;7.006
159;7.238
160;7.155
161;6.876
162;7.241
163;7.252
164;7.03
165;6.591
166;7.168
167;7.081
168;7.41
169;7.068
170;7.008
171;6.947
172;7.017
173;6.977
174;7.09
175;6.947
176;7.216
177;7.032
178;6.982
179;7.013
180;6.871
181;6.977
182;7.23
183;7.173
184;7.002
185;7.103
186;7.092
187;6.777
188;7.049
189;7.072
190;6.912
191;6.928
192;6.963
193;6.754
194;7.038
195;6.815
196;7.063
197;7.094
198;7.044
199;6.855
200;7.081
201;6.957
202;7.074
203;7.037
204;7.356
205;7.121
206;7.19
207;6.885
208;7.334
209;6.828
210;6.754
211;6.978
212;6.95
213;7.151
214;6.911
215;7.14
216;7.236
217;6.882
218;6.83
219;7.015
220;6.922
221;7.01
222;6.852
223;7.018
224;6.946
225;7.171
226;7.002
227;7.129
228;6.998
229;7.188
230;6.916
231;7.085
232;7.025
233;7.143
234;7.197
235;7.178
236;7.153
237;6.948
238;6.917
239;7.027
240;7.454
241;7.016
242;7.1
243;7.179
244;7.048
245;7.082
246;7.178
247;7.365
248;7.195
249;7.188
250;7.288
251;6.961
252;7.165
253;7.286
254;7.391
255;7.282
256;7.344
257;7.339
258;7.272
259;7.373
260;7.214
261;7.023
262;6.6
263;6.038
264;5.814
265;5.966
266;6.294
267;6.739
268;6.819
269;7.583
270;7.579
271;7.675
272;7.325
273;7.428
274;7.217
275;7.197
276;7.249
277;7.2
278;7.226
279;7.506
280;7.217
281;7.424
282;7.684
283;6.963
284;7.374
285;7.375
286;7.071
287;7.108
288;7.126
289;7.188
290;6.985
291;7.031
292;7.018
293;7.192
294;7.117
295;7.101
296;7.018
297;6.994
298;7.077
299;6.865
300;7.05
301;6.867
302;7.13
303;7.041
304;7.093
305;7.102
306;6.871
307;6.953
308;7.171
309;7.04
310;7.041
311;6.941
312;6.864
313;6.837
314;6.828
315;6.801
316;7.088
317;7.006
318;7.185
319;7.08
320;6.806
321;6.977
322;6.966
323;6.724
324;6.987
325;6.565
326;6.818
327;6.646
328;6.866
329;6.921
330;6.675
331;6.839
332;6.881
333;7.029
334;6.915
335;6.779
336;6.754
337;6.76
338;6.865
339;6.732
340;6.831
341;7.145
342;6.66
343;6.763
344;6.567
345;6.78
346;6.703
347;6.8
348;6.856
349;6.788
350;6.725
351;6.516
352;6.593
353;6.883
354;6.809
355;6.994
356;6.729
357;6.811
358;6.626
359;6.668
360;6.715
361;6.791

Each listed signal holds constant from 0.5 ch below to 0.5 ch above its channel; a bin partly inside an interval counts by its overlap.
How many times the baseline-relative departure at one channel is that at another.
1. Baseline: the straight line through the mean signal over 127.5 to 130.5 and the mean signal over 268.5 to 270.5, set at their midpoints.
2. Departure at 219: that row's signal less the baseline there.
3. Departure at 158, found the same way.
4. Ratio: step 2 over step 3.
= 0.25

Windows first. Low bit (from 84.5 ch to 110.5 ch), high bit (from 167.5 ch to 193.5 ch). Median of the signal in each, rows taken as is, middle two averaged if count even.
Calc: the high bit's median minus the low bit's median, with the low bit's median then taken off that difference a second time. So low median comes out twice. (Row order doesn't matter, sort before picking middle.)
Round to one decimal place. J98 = -7.1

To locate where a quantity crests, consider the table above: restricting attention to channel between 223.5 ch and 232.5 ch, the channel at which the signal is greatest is 229 ch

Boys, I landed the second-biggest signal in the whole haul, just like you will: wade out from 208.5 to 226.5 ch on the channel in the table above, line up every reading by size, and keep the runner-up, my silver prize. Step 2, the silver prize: 7.171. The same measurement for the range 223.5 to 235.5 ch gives 7.188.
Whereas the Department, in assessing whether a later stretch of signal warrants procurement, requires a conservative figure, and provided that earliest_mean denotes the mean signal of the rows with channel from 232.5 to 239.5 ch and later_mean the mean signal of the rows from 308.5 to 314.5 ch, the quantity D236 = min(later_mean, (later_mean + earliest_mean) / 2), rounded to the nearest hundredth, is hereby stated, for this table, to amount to 6.93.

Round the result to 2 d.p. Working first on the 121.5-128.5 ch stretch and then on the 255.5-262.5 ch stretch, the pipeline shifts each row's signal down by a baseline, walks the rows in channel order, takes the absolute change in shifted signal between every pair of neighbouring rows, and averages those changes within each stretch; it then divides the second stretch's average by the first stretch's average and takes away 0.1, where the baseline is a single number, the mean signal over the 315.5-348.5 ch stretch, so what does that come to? 0.42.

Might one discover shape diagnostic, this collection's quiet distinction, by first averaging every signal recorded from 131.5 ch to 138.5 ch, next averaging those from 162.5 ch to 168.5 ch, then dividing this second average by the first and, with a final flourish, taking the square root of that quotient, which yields 1.03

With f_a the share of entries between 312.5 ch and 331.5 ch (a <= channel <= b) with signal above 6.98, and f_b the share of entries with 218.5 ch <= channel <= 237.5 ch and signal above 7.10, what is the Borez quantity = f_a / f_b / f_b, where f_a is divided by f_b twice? 1.94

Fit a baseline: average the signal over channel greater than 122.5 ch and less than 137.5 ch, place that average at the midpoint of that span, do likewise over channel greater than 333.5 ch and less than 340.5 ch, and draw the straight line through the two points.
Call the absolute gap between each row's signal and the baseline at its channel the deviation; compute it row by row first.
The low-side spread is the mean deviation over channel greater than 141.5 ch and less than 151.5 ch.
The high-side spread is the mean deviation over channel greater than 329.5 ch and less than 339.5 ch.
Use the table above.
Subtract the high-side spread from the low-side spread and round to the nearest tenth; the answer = 1.1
